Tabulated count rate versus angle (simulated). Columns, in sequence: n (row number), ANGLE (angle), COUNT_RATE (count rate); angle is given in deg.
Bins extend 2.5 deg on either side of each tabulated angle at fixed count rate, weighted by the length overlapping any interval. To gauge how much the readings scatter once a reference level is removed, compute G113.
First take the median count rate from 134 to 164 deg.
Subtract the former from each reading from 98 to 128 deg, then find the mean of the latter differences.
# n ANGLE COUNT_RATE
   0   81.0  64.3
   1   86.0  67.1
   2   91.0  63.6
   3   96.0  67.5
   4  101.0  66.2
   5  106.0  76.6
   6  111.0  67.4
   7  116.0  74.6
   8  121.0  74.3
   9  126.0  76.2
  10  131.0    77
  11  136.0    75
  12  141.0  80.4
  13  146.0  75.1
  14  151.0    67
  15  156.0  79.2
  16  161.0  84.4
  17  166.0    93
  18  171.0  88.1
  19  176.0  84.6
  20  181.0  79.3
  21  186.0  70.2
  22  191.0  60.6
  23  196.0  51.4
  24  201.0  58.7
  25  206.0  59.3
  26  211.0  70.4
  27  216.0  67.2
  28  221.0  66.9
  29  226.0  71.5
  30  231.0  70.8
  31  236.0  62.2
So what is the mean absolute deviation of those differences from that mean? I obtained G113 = 3.8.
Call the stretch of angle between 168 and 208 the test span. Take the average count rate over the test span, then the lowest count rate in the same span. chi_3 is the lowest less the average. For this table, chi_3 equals -18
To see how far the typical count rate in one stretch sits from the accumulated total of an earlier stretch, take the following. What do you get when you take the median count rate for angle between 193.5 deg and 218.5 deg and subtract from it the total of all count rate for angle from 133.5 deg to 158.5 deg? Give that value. -317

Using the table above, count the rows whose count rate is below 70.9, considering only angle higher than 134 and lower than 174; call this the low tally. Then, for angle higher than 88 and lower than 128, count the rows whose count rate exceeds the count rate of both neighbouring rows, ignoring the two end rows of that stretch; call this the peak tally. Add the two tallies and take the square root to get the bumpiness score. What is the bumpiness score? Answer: 2.0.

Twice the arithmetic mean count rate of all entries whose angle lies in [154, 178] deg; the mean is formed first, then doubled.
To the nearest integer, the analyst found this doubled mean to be 172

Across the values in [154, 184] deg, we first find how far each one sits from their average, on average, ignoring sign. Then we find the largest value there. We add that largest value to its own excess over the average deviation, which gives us 182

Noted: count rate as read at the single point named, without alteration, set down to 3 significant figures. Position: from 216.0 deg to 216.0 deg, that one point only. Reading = 67.2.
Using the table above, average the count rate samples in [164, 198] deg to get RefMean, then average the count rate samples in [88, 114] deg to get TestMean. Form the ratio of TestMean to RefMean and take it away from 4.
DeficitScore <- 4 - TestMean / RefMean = 3.09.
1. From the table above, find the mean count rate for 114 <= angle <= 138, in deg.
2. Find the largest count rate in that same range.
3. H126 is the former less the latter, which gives -1.6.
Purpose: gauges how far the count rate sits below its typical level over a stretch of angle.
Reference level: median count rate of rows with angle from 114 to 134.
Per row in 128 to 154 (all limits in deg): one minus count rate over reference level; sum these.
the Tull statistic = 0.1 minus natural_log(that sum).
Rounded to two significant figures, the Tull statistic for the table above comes 3.5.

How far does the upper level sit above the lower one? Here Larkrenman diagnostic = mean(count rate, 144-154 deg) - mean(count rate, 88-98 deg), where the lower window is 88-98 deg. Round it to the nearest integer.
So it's 6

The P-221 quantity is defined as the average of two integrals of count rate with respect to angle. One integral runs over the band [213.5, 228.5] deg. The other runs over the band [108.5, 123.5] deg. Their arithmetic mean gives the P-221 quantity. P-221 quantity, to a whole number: 1055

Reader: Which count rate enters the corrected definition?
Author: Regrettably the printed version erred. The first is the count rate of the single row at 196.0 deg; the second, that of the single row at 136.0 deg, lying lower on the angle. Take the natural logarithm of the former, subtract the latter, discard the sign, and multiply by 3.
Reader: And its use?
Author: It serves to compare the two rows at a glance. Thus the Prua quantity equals 213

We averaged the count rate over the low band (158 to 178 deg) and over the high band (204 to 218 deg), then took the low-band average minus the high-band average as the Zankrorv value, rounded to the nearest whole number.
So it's 22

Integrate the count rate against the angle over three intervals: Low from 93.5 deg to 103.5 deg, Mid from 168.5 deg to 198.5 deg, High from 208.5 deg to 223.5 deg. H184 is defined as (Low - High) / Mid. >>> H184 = -0.2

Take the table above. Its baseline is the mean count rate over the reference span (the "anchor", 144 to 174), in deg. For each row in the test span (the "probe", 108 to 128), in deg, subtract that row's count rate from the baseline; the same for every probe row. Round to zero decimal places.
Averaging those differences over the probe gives 8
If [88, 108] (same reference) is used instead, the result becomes 13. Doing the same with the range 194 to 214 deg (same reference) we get 21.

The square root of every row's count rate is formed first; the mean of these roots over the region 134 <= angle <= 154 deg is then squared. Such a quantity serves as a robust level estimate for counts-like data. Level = 74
